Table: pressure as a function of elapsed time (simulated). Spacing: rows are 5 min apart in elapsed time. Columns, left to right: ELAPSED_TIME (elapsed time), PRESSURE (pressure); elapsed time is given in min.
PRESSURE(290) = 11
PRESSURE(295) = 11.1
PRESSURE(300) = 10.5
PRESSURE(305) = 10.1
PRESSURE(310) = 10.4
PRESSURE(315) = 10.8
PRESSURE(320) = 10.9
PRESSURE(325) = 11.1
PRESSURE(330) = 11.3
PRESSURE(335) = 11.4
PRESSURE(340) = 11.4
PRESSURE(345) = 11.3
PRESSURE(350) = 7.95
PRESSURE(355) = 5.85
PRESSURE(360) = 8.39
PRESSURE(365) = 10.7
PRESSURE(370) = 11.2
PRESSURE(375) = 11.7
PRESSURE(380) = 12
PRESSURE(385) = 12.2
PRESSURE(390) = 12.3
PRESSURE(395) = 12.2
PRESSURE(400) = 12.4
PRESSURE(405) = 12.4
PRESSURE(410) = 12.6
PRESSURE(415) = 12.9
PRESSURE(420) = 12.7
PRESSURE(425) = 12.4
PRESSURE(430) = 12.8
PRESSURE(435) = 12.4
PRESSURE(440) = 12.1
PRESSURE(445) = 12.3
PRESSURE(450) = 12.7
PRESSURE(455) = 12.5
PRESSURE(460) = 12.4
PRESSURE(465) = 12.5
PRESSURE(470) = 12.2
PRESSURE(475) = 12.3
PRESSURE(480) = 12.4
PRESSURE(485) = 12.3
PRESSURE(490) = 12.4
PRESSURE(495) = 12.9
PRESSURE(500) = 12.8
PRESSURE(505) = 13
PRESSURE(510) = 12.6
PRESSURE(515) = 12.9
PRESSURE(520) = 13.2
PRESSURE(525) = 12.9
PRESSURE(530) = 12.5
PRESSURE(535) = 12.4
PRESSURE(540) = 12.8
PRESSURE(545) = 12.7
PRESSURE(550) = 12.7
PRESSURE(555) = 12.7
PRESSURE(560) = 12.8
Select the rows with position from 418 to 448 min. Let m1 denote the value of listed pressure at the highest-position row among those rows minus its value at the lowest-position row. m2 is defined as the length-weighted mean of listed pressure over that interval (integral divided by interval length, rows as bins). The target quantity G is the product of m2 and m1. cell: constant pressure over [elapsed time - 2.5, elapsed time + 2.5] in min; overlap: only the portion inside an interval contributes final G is -5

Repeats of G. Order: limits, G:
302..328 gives 11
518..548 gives -6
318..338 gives 6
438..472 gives 1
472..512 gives 4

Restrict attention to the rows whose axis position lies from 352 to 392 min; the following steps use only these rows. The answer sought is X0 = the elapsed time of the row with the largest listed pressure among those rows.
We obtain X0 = 390 min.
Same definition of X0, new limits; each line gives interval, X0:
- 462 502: 495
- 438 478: 450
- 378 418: 415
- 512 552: 520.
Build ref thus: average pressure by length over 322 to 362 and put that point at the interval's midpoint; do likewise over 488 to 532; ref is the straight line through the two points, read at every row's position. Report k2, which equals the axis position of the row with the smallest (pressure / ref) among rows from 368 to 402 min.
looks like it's 370 min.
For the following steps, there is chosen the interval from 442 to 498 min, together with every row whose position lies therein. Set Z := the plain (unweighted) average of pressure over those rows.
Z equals 12.4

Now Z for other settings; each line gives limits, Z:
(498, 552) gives 12.8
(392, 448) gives 12.5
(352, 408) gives 11.0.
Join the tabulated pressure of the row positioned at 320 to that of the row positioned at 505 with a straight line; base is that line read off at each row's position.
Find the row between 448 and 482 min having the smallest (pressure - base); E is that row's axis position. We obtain 470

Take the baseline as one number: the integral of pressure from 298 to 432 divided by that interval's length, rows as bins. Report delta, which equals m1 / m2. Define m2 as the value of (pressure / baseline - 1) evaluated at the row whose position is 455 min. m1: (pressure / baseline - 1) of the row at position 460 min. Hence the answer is 0.92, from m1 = 0.11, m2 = 0.12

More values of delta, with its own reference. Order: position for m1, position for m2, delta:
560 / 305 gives -1.51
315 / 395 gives -0.37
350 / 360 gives 1.16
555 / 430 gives 0.94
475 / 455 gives 0.85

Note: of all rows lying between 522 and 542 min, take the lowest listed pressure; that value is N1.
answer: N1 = 12.4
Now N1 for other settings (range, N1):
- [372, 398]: 11.7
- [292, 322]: 10.1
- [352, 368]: 5.85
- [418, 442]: 12.1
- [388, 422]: 12.2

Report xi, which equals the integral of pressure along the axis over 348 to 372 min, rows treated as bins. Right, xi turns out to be 211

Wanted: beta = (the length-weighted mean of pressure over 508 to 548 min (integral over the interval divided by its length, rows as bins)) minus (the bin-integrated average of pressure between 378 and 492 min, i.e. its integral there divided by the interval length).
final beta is 0.3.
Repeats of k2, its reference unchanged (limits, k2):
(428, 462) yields 460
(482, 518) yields 510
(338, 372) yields 355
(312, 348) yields 345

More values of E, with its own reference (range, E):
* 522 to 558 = 535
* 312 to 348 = 315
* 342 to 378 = 355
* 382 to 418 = 395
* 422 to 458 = 440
